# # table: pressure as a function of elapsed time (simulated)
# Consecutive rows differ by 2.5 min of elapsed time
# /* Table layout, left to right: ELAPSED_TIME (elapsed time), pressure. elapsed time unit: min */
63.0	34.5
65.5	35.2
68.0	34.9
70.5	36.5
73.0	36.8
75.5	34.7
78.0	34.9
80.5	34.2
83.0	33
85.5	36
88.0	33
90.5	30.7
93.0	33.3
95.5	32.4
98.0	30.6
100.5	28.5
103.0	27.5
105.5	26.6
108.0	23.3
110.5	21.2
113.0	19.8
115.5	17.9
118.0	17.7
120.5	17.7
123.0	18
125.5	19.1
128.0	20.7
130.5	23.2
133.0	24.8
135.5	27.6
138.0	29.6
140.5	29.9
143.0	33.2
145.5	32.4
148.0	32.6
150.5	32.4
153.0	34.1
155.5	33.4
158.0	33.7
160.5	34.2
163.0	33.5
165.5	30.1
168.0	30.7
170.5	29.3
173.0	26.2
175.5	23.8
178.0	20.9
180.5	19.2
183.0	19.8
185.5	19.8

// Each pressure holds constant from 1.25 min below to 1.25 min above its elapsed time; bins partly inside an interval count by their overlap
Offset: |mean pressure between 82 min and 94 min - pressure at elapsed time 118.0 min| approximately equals 16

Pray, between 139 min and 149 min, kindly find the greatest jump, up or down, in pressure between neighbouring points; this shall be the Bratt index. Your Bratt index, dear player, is 3.3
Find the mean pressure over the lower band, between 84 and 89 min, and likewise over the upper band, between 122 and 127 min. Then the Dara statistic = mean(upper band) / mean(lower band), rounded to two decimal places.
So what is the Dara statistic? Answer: 0.54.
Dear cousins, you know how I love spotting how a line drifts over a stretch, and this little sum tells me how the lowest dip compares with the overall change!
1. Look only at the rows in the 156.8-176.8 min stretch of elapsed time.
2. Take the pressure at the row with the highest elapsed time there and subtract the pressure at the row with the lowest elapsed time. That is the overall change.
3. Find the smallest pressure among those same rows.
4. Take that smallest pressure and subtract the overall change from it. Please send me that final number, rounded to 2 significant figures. 34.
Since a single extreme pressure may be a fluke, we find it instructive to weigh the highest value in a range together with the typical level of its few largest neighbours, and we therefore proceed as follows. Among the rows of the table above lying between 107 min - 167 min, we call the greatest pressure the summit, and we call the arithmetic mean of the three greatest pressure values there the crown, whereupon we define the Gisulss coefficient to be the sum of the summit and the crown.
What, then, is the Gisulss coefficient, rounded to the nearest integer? 68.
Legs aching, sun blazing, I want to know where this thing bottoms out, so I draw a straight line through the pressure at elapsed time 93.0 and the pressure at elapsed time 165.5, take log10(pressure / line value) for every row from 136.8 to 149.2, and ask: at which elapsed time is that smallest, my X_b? 138.0 min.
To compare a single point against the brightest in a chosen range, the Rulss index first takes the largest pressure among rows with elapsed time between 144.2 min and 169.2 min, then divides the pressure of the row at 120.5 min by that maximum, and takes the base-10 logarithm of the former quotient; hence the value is -0.286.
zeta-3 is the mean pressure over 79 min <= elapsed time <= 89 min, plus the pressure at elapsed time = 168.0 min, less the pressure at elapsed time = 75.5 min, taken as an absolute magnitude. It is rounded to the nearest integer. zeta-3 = 30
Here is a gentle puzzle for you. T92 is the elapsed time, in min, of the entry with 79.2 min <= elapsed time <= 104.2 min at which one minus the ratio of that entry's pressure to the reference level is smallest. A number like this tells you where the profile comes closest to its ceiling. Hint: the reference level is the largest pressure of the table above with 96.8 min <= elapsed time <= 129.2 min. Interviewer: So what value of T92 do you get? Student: 85.5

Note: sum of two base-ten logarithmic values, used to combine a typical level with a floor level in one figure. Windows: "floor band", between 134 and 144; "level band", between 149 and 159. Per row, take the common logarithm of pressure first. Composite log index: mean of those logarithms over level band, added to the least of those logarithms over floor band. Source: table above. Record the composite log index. 2.96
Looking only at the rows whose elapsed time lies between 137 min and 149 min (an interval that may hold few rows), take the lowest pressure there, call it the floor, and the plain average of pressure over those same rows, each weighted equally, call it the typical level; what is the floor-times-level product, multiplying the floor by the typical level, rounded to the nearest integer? 934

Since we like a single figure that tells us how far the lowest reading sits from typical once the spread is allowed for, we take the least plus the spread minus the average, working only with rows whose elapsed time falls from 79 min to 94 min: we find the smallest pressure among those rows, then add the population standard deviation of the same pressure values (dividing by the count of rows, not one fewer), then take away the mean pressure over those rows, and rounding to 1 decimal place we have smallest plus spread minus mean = -1.1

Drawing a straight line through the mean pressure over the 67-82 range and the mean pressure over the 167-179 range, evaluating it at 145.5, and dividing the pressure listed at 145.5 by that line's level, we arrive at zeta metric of 1.1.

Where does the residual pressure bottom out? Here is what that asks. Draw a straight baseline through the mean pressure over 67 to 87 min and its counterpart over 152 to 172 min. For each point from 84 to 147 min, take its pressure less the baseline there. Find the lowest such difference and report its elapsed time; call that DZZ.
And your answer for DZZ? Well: 118.0 min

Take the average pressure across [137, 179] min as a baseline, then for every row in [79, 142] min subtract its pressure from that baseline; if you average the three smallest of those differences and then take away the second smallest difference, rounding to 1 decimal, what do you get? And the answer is -0.3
